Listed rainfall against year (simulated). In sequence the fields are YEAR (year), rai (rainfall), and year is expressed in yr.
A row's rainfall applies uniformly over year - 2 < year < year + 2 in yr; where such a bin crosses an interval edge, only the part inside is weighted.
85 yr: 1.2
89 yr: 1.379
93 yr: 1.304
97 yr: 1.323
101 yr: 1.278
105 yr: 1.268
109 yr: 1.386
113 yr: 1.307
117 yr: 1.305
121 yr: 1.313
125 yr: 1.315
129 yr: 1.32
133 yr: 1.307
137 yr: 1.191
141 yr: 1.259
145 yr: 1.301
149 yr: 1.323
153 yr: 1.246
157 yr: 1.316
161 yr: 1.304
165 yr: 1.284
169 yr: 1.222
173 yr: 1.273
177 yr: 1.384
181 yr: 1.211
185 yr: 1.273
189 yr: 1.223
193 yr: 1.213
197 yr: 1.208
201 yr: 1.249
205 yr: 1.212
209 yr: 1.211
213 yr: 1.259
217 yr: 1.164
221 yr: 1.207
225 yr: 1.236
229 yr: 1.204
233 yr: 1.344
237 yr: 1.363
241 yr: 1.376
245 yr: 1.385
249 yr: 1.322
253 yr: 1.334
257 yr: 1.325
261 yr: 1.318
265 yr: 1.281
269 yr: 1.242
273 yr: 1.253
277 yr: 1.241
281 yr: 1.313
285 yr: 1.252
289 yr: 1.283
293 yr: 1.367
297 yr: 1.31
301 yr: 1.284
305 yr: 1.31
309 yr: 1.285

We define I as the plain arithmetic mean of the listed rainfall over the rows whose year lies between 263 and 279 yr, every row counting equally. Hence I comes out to 1.25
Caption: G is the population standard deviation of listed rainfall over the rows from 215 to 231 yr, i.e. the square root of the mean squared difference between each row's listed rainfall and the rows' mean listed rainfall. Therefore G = 0.026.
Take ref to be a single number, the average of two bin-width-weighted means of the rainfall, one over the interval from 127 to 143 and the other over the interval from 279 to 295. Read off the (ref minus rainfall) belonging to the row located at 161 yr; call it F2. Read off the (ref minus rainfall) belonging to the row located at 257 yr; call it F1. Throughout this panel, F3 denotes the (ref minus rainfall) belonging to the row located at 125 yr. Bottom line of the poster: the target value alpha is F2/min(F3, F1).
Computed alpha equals 0.5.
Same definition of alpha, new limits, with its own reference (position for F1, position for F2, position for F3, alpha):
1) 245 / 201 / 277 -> -0.4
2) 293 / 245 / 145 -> 1.2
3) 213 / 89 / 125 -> 3.2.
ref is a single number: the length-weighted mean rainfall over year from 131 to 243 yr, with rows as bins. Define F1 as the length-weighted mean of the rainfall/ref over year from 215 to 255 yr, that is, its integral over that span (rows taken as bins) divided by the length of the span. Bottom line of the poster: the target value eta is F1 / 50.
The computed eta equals 0.0205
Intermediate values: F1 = 1.02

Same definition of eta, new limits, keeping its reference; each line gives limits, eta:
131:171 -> 0.0202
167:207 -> 0.0197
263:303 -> 0.0203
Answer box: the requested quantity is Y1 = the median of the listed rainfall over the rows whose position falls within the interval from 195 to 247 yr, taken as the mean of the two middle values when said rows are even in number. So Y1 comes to 1.236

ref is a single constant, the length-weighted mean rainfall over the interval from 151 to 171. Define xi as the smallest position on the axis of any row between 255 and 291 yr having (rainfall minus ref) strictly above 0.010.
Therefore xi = 257 yr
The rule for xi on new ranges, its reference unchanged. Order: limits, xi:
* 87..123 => 89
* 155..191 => 157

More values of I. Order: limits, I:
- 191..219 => 1.22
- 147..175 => 1.28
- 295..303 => 1.30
